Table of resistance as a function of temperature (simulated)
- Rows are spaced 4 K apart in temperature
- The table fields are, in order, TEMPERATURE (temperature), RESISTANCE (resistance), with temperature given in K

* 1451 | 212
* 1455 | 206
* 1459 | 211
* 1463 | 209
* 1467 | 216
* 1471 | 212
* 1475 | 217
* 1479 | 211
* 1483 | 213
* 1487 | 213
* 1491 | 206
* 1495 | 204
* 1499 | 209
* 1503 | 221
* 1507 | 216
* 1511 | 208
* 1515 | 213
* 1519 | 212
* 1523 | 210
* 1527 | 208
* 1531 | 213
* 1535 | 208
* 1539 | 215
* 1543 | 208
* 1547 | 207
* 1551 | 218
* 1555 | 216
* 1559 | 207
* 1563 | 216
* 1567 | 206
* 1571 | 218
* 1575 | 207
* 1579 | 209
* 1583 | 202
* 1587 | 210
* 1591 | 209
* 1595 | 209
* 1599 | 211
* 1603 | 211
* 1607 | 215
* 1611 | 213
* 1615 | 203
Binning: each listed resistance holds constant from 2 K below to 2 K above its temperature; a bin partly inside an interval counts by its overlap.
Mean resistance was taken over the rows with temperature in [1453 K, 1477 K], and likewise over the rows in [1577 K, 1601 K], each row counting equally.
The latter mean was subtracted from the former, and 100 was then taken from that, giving -96.5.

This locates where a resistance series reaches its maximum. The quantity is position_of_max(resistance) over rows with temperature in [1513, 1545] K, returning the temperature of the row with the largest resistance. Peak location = 1539 K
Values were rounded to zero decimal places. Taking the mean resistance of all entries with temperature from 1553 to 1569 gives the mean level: 211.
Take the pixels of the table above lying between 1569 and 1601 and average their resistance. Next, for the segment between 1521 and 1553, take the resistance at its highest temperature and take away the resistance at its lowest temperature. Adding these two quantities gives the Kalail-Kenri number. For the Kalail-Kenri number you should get 217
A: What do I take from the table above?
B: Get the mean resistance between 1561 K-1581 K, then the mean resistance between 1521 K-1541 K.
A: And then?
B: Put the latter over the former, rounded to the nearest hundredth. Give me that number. 1.00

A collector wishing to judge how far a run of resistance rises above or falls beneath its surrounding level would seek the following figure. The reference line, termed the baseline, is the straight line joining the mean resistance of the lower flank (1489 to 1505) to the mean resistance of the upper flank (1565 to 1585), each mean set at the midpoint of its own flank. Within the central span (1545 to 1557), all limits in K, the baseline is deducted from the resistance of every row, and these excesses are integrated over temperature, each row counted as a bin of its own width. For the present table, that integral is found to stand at 57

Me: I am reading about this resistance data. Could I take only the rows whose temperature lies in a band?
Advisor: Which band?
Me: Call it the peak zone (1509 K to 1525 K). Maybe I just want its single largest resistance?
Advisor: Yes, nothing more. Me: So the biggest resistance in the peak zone 213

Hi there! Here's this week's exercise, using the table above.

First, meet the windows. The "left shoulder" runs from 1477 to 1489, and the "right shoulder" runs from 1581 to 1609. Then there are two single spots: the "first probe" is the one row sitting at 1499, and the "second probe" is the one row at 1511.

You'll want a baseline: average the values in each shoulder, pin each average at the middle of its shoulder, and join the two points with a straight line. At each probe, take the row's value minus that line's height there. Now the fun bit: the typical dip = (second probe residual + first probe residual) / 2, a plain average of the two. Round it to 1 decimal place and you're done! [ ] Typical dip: -3.3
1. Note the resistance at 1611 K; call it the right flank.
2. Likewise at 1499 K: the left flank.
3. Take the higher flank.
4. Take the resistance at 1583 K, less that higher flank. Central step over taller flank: -11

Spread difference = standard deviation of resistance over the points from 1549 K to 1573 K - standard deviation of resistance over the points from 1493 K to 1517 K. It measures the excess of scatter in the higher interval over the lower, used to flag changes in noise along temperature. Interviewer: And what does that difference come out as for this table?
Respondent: -0.6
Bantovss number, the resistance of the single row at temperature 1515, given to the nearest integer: 213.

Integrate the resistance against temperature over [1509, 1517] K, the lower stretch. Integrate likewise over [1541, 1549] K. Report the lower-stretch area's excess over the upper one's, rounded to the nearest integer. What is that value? 24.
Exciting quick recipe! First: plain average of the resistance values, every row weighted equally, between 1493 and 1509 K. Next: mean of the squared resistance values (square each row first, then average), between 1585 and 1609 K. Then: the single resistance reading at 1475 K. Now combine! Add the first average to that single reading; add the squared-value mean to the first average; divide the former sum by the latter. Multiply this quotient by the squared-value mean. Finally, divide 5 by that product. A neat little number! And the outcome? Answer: 0.0117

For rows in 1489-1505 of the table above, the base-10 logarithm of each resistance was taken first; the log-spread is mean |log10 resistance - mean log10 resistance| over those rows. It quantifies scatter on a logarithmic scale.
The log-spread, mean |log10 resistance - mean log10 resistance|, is 0.011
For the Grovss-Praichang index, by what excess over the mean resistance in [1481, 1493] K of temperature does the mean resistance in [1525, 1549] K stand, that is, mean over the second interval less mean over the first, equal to -1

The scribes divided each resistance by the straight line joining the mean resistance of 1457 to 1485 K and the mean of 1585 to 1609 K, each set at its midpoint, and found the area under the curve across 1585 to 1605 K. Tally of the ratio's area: 19.9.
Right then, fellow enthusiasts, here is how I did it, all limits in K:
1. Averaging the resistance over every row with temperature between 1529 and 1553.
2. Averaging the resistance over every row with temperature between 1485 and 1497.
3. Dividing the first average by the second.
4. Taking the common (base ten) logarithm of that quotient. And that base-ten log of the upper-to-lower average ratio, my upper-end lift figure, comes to 0.008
